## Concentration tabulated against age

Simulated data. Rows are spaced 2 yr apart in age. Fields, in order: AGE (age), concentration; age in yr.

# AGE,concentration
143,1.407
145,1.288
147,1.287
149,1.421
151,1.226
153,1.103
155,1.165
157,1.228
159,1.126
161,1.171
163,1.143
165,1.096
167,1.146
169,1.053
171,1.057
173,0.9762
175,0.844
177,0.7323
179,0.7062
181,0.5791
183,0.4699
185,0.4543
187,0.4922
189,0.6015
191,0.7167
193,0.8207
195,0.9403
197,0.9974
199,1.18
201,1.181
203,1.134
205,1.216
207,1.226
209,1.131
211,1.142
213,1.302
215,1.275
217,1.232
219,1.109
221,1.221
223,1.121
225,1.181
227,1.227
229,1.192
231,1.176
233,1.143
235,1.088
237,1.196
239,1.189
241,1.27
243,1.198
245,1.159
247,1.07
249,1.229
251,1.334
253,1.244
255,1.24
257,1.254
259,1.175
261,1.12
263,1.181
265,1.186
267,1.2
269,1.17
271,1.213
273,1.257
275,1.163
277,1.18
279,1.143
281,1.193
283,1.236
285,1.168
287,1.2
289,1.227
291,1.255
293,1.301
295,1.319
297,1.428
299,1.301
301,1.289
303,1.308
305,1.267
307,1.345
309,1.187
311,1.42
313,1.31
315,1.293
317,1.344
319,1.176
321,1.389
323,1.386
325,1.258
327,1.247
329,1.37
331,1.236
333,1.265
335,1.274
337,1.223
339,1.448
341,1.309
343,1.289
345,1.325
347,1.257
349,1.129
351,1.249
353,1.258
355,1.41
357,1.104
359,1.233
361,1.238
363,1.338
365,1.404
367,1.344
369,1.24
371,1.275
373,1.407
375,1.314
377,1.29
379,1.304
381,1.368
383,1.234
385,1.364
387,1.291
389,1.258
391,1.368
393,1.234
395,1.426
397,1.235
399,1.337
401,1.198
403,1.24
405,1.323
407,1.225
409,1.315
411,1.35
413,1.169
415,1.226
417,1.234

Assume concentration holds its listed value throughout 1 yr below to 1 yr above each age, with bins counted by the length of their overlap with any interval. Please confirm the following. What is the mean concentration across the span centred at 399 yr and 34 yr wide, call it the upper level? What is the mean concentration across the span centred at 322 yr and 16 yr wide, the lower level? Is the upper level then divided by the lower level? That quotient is 0.98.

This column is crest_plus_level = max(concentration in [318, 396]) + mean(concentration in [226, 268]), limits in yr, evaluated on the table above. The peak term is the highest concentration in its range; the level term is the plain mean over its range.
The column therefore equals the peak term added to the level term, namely 2.64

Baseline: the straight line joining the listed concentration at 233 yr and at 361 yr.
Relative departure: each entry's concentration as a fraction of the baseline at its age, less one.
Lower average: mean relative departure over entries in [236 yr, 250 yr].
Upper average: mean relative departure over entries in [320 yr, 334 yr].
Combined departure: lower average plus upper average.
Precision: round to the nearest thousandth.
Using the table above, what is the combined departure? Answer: 0.110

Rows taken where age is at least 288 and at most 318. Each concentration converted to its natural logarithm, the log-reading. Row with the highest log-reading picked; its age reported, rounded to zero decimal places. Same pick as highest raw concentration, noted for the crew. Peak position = 297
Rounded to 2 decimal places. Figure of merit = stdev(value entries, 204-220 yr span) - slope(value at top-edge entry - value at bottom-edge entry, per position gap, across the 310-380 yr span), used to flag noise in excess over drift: 0.07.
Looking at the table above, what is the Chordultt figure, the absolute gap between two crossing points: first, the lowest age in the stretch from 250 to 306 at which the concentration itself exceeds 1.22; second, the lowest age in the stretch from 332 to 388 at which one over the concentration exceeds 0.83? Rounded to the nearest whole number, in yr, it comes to 98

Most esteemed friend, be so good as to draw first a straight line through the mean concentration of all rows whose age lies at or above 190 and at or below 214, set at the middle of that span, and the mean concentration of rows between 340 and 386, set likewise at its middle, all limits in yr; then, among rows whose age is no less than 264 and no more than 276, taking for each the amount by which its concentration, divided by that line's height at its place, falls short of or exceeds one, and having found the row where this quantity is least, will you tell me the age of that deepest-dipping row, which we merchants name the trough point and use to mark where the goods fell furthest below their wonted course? 275 yr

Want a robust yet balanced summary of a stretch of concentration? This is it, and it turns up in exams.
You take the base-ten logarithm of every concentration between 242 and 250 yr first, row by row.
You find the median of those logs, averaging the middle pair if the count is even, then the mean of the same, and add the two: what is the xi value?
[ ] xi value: 0.137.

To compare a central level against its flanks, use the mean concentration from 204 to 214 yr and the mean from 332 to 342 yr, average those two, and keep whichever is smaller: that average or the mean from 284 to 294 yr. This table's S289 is 1.23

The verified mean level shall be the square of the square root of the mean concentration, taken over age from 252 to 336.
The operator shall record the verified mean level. 1.26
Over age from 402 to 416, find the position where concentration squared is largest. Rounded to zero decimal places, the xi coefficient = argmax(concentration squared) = 411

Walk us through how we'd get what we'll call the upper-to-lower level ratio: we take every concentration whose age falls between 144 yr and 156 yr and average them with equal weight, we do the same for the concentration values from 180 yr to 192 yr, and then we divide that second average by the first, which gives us 0.4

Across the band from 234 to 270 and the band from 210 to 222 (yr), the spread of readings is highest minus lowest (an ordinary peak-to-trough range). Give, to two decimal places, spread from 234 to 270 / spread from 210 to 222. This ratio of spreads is 1.37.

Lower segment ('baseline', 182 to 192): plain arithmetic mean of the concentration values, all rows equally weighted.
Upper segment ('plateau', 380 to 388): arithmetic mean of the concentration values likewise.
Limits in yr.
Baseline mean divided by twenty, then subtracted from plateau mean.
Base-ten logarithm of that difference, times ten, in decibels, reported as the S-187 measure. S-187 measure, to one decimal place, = 1.1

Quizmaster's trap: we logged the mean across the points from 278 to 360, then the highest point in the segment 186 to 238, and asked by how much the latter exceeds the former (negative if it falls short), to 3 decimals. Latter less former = 0.025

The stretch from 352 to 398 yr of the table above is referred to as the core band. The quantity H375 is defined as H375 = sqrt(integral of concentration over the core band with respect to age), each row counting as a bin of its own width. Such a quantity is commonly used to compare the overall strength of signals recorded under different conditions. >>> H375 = 7.74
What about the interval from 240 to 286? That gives 7.43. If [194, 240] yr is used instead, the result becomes 7.32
